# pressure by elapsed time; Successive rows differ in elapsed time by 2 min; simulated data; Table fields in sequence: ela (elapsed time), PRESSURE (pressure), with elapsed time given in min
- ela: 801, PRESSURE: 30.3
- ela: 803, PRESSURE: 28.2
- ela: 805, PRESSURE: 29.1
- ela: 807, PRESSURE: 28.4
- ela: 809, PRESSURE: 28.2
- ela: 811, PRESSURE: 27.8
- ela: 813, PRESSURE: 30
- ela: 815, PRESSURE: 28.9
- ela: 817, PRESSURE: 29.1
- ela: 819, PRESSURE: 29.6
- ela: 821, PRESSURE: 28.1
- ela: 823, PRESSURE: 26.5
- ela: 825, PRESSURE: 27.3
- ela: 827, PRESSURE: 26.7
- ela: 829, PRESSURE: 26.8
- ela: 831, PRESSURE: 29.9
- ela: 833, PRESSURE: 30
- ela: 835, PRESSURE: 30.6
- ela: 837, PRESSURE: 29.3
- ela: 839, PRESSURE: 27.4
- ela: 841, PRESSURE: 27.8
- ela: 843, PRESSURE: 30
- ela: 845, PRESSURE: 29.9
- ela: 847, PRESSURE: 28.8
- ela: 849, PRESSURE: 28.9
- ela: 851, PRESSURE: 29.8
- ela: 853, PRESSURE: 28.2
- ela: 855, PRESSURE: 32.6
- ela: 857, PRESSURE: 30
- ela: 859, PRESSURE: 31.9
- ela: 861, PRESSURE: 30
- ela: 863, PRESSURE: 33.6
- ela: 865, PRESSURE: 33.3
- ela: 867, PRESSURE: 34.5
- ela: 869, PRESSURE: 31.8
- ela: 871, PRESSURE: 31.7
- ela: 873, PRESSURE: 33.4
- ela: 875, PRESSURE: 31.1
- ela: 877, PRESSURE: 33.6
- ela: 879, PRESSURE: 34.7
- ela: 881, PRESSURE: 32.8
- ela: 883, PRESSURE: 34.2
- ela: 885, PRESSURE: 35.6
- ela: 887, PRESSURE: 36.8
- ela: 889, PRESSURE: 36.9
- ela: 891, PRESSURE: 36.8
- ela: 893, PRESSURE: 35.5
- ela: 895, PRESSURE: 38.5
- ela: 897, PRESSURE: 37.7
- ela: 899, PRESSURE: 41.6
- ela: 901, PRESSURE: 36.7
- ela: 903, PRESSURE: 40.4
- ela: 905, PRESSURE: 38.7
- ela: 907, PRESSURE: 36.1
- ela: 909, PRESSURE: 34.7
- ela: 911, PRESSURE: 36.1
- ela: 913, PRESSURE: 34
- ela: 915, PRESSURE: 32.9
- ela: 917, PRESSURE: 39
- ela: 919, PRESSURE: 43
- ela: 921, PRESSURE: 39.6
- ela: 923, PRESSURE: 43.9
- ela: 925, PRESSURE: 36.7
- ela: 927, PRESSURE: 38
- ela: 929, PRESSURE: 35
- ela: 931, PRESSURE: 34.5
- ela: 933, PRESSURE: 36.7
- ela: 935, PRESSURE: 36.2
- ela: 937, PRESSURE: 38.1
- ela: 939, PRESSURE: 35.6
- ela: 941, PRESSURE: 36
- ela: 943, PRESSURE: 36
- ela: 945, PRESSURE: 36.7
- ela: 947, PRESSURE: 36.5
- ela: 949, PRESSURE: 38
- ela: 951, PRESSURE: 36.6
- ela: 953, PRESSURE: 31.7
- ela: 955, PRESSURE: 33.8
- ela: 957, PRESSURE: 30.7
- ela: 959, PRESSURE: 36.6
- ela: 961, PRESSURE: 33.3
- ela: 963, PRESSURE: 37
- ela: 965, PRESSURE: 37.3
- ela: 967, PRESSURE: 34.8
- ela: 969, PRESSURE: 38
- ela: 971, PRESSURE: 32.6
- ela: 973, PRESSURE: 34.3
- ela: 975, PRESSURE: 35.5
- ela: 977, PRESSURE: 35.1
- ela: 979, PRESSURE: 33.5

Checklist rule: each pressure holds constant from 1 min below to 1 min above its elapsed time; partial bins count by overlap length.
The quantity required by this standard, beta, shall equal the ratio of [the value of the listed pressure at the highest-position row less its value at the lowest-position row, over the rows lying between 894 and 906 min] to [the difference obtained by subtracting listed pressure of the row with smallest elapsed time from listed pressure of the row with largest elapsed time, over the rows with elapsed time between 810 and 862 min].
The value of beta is 0.1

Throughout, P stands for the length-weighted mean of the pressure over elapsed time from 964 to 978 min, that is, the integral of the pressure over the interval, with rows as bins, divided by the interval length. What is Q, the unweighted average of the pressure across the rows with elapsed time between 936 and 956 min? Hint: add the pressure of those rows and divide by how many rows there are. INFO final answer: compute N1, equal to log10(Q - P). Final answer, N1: -0.28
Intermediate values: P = 35.4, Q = 35.9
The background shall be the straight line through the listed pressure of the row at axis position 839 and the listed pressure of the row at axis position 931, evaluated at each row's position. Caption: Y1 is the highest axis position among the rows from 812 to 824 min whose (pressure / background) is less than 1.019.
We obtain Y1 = 823 min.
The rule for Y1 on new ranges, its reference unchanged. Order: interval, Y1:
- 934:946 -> 943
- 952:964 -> 963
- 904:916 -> 915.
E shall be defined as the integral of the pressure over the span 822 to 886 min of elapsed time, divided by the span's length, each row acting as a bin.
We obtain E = 31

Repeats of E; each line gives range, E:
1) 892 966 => 37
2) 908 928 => 38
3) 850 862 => 30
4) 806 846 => 29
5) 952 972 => 35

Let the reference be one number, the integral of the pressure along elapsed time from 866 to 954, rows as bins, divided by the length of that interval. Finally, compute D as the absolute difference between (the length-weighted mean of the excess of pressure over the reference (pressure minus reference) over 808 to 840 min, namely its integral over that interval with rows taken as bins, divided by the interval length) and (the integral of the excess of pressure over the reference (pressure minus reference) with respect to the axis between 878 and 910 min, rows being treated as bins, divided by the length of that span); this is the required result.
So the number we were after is 8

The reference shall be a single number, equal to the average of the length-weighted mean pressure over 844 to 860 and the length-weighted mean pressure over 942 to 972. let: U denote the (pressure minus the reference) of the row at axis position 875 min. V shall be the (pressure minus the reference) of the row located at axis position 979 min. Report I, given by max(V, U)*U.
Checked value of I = -1.3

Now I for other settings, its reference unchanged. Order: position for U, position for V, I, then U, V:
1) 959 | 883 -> 15.5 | 4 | 1.5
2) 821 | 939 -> -13.4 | -5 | 2.9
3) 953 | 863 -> -0.9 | -1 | 0.9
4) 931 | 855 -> 3.4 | 2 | -0.1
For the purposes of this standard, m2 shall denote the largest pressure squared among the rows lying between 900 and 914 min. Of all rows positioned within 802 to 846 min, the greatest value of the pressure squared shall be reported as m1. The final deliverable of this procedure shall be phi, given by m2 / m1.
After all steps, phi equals 1.74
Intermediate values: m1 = 936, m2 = 1632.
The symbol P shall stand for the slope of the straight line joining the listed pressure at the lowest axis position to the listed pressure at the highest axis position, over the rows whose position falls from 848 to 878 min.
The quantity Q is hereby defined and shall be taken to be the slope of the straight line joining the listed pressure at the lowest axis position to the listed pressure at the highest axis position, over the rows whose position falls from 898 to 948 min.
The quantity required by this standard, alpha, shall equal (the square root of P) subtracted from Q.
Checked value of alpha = -0.52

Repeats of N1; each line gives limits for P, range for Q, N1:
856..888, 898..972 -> 0.55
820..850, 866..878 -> 0.62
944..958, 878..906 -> 0.31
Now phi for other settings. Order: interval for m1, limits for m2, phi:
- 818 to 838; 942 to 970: 1.54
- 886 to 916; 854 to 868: 0.69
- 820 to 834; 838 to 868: 1.32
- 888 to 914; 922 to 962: 1.11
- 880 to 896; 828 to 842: 0.63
